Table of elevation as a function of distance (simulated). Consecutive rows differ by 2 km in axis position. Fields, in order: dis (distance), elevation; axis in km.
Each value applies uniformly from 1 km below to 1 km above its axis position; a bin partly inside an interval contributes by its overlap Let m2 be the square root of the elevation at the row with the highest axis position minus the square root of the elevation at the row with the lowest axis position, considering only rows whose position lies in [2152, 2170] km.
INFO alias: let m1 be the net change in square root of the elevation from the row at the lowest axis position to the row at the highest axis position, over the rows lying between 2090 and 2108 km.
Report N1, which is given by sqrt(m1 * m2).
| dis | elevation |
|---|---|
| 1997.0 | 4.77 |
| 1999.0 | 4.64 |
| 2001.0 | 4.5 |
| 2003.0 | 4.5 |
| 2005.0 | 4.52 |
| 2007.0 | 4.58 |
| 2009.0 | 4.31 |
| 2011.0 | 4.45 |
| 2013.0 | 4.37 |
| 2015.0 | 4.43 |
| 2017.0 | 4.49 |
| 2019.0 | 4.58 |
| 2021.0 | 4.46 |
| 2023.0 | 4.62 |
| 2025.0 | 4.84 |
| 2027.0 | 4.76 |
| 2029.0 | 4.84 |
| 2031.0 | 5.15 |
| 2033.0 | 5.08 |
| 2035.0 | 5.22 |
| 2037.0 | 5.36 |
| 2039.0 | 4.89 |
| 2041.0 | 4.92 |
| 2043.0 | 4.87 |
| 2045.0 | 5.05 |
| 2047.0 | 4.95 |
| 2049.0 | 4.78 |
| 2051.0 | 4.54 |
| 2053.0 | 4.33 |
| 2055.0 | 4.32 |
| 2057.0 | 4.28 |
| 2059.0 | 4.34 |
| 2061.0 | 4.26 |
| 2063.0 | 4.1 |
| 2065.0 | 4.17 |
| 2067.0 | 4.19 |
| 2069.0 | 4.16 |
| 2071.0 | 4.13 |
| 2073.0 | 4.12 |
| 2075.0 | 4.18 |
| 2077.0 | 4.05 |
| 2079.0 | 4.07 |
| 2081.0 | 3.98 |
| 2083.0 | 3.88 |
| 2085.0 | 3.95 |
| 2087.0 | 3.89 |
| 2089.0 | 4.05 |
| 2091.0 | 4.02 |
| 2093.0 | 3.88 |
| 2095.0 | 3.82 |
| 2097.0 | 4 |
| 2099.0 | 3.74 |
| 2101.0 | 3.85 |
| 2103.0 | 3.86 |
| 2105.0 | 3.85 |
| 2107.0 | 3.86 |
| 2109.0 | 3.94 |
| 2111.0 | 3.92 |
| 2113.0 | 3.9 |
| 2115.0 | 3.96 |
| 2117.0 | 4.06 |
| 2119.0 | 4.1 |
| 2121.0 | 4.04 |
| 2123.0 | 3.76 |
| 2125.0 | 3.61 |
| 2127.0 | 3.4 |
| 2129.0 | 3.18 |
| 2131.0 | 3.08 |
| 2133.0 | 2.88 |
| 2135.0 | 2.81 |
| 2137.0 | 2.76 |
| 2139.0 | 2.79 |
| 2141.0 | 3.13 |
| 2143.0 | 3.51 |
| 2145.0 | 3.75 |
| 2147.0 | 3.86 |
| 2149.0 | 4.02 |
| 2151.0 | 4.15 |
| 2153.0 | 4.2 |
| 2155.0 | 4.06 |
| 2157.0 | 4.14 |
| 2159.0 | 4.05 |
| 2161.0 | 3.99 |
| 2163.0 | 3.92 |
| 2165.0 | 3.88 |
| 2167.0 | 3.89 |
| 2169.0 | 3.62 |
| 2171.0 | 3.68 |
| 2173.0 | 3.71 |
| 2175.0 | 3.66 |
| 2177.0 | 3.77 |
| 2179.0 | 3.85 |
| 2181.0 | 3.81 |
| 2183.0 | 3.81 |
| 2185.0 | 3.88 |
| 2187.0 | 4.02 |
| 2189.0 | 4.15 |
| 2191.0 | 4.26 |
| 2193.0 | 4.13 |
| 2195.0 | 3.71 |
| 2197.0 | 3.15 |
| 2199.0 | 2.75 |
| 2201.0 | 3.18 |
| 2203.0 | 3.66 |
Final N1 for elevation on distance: 0.08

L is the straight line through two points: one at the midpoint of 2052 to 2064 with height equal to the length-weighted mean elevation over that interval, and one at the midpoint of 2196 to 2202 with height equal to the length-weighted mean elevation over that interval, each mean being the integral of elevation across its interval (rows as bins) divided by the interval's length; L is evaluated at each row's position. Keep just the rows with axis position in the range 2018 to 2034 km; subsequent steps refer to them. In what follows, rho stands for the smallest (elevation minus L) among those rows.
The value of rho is -0.138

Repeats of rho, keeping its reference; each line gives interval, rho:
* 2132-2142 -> -0.814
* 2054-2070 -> -0.128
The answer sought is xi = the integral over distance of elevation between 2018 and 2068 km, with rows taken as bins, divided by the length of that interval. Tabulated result 4.68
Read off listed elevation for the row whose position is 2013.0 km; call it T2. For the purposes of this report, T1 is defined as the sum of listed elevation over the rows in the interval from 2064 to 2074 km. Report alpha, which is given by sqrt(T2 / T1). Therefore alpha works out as 0.459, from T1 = 21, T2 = 4.37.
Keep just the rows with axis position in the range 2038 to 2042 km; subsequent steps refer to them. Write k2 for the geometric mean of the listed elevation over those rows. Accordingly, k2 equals 4.90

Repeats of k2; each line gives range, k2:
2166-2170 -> 3.75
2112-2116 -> 3.93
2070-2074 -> 4.12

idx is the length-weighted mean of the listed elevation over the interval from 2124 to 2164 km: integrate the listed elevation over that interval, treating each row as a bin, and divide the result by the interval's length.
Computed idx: 3.56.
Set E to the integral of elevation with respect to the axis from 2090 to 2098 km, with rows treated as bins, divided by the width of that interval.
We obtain 3.93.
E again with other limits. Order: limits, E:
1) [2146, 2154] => 4.06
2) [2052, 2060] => 4.32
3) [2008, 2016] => 4.39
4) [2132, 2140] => 2.81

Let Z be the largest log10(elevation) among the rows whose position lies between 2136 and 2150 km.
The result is 0.60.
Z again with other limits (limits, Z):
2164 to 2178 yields 0.59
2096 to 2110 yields 0.60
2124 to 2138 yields 0.56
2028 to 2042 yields 0.73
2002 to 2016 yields 0.66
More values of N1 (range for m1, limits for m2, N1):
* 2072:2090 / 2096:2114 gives 0.02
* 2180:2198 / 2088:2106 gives 0.09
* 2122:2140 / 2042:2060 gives 0.18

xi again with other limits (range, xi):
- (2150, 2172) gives 3.96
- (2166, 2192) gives 3.85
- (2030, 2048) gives 5.05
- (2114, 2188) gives 3.70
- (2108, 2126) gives 3.92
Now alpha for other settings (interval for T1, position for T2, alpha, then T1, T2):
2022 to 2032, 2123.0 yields 0.394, 24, 3.76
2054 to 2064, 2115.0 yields 0.431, 21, 3.96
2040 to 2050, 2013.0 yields 0.422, 25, 4.37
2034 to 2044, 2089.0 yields 0.400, 25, 4.05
